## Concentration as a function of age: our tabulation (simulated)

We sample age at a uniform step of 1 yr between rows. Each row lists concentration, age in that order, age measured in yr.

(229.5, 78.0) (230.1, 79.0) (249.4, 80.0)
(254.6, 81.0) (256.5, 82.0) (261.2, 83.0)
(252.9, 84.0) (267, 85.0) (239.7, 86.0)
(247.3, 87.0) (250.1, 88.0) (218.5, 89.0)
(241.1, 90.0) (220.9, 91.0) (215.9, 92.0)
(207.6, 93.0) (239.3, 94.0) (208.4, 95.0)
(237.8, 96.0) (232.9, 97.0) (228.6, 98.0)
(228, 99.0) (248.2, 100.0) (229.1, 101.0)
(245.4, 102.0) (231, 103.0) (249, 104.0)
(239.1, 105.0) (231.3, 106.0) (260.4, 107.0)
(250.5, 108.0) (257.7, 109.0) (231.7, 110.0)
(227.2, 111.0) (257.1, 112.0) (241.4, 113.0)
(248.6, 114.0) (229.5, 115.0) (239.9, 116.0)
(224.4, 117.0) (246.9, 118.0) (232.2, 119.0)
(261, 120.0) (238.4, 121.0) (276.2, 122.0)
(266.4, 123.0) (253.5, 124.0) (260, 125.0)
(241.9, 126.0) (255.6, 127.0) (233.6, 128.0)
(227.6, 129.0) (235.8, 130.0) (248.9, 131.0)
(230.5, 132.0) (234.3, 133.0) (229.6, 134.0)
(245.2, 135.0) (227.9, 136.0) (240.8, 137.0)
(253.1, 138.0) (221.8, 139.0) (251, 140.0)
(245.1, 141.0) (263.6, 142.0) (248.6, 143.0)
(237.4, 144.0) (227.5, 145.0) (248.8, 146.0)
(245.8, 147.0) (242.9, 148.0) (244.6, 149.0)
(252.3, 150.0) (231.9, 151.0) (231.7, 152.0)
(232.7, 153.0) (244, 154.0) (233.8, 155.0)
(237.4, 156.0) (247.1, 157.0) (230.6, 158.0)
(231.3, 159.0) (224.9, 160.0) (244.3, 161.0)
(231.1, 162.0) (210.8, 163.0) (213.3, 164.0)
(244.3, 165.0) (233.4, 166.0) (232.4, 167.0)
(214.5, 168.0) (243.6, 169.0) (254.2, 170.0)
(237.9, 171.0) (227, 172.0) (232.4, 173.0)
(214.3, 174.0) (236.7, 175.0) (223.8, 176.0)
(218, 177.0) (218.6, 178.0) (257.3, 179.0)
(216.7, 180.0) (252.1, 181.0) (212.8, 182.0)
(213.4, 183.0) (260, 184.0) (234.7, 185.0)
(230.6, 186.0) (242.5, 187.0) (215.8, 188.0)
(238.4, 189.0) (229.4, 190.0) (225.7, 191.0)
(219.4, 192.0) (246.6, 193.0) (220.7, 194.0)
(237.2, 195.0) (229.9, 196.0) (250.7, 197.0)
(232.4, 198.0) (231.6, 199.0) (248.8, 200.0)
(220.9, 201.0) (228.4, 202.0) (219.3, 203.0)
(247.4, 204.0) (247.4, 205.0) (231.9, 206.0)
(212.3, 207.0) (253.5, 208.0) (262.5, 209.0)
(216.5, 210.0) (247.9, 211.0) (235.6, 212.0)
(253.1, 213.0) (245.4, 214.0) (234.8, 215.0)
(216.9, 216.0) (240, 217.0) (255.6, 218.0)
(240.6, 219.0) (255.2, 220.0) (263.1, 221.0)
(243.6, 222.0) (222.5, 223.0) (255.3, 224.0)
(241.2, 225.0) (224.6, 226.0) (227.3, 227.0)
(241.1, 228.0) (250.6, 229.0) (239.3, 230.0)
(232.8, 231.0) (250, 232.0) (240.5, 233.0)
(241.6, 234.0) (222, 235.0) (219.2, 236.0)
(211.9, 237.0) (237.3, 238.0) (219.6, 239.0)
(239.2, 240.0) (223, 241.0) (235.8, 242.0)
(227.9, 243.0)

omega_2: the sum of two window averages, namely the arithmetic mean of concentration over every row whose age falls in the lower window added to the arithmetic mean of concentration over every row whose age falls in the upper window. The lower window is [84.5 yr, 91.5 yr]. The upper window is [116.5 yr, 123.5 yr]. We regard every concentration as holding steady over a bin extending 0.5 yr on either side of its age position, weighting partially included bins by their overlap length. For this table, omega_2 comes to 490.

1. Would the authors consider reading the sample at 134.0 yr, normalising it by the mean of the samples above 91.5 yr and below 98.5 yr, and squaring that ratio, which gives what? 1.05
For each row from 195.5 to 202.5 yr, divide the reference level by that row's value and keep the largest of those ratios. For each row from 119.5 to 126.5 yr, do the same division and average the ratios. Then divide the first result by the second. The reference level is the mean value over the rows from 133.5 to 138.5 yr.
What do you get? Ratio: 1.16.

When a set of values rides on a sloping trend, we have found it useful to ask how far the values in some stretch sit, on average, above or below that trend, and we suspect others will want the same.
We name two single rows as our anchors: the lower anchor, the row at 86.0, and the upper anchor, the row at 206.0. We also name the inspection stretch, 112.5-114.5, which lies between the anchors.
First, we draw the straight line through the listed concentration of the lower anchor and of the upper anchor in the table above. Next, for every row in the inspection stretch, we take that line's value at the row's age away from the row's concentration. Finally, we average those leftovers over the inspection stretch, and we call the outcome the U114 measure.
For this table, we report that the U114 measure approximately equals 7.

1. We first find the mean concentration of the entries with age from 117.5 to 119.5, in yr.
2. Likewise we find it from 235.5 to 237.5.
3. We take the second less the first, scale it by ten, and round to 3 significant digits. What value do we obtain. -240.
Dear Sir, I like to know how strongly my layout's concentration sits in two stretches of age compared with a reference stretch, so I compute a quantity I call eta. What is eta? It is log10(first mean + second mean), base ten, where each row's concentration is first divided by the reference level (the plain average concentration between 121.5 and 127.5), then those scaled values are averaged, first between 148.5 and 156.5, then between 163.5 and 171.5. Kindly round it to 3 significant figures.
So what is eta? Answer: 0.261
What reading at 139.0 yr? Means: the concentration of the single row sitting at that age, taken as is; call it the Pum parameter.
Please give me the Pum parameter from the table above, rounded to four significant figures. 221.8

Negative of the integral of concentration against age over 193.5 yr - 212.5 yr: -4475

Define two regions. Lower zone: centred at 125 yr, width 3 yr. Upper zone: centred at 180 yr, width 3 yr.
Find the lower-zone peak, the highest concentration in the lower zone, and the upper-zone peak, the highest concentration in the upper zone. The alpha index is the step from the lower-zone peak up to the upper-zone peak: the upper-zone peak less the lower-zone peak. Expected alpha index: -3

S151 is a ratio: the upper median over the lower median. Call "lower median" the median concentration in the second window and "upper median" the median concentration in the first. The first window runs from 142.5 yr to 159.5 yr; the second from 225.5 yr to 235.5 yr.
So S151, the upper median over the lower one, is 0.99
